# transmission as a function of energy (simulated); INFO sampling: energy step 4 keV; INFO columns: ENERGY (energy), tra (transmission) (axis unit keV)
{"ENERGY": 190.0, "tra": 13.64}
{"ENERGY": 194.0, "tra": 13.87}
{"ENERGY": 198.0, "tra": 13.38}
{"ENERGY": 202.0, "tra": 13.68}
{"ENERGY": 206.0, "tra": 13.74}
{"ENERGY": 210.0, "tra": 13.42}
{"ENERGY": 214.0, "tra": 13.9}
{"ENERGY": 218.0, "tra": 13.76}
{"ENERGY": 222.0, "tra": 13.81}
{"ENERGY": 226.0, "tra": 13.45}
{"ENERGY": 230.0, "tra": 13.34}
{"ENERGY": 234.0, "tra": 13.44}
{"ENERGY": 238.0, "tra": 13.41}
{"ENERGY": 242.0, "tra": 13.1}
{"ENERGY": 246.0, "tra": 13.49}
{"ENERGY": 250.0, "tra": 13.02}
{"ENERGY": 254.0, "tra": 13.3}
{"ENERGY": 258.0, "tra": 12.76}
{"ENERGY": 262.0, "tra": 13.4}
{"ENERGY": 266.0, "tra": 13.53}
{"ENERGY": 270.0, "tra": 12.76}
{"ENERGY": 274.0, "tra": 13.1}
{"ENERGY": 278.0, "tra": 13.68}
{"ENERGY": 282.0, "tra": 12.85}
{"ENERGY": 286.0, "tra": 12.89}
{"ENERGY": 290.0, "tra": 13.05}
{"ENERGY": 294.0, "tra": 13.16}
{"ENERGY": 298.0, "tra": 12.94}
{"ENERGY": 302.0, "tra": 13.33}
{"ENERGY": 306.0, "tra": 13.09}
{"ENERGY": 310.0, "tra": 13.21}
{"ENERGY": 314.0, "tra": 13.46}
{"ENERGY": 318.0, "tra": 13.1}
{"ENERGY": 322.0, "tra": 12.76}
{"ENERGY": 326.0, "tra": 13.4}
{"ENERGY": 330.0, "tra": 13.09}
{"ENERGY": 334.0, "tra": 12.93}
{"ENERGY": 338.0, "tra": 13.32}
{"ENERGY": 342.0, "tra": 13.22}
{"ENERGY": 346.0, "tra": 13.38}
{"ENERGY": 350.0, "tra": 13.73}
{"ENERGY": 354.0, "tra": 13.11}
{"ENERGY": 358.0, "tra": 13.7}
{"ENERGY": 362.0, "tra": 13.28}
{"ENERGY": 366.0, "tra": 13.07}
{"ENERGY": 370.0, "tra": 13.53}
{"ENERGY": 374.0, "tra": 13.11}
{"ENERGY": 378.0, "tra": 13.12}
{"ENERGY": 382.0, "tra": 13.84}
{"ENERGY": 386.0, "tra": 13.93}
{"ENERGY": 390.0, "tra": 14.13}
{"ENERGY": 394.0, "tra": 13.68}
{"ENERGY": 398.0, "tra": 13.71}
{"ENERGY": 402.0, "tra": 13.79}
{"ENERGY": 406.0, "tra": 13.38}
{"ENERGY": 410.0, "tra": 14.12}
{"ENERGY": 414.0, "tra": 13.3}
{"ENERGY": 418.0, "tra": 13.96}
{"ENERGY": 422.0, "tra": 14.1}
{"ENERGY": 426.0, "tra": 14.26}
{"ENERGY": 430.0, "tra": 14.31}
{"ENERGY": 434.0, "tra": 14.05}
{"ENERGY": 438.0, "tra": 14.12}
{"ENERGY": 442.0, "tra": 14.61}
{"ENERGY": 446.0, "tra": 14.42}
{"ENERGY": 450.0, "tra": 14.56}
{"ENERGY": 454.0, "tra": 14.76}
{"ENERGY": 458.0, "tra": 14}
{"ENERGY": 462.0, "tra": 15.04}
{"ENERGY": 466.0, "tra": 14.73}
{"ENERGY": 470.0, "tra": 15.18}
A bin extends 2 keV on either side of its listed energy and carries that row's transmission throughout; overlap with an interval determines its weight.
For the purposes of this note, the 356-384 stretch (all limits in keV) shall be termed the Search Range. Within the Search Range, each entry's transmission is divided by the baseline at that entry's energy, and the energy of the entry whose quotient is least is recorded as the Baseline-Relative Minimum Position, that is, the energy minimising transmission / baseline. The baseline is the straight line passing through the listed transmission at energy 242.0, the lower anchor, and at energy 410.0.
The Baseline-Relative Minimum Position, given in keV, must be 378.0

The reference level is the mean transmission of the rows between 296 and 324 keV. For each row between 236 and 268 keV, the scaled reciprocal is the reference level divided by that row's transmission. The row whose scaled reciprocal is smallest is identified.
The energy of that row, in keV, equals 266.0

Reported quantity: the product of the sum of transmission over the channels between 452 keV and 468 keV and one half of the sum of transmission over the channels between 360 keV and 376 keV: 1551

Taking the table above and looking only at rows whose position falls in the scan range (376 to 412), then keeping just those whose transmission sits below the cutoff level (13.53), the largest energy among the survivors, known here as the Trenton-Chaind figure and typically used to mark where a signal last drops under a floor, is 406.0 keV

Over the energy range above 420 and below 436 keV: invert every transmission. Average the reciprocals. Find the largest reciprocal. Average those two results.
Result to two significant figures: 0.071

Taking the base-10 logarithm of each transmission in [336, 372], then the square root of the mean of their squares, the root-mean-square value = 1.13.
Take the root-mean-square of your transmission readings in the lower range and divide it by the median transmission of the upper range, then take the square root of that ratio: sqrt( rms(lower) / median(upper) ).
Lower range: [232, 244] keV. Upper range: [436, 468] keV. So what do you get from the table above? 0.96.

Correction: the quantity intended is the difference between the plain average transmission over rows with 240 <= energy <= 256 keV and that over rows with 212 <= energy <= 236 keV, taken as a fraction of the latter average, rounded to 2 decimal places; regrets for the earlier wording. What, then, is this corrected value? -0.03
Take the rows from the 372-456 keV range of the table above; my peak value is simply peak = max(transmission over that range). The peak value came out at 14.76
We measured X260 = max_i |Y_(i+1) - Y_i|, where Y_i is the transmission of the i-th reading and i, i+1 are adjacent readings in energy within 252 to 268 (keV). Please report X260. 0.640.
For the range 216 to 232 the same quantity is 0.360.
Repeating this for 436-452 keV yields 0.490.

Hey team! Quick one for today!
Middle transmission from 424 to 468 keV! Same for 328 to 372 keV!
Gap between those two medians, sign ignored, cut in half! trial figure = 0.57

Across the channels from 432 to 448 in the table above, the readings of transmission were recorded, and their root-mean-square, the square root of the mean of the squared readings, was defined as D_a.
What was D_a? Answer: 14.3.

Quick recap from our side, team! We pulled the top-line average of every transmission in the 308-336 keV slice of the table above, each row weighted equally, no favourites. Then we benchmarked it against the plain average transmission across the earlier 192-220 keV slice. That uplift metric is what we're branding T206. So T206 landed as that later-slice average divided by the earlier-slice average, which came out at 0.96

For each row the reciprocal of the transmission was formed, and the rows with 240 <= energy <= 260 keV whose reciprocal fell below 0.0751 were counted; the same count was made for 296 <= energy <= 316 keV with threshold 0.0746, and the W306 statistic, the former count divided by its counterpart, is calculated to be 1.00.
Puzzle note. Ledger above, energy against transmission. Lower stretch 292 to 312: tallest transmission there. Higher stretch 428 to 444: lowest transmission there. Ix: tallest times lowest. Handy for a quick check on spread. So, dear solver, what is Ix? 187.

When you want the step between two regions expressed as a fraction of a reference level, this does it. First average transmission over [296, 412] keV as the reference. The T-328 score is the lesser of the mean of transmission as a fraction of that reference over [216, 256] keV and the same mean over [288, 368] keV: 0.987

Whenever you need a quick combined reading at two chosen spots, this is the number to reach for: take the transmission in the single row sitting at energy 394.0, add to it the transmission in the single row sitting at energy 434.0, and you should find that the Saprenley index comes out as 27.7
